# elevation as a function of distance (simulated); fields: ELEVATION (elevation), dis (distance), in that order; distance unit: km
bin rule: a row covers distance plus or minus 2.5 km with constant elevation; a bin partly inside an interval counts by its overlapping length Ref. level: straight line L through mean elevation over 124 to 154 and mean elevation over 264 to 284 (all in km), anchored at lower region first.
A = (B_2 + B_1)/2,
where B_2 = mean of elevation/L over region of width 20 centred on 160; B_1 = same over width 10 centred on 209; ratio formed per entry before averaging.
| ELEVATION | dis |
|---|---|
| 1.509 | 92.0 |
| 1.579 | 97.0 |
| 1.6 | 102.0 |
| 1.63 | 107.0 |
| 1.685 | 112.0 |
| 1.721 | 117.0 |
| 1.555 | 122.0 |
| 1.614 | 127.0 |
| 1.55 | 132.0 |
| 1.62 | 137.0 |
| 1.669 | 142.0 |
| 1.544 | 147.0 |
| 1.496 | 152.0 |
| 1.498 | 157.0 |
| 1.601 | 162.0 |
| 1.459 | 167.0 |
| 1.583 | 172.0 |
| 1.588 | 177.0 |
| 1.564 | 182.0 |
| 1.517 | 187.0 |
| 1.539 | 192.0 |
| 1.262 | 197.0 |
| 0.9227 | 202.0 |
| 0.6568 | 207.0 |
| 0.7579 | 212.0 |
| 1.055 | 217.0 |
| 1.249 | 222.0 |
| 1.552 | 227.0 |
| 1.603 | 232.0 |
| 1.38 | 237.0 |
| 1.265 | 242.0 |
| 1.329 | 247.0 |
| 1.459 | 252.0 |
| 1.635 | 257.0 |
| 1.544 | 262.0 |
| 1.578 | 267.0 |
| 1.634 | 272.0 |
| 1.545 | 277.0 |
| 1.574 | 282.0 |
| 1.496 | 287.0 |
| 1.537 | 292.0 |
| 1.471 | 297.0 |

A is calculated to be 0.70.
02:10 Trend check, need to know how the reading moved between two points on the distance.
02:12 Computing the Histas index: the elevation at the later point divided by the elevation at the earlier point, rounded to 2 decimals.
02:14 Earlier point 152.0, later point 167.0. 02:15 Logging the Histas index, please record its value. 0.98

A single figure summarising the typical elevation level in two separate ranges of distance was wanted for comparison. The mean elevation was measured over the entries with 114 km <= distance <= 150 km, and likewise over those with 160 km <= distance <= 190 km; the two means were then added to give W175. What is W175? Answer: 3.16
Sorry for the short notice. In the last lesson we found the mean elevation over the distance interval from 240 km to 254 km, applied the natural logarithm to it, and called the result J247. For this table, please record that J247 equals 0.30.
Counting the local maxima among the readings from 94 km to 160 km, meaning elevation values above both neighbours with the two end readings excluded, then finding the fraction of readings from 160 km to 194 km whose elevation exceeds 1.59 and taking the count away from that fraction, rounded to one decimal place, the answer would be -2.9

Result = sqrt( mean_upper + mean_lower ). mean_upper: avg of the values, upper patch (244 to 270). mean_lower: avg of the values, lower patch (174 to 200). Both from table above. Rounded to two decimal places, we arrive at 1.73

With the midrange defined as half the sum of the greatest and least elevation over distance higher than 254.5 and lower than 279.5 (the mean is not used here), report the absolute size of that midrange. 1.59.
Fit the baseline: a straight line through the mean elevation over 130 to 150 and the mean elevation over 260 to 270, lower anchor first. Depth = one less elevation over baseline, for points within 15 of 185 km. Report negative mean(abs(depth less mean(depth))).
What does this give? -0.05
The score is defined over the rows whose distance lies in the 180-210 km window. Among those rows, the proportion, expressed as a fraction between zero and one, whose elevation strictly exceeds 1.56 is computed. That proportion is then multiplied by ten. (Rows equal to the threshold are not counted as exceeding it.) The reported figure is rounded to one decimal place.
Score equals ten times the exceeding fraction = 1.7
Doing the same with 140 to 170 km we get 3.3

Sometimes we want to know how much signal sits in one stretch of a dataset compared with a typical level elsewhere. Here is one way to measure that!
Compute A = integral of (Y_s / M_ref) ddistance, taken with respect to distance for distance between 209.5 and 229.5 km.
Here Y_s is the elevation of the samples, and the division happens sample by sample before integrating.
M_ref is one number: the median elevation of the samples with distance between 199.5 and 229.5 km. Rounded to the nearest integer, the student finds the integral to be 23 km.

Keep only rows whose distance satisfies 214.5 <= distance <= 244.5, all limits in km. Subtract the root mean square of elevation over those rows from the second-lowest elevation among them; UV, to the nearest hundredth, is -0.11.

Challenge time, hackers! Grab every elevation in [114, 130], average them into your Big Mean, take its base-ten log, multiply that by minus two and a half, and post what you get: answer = -0.53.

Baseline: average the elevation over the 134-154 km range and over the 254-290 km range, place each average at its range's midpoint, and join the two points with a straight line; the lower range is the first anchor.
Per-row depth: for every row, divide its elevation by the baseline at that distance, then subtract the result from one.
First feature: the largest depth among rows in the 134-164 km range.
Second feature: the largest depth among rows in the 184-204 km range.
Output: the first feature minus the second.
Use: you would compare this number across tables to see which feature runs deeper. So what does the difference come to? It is -0.4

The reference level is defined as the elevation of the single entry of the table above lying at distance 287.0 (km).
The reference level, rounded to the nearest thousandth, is 1.496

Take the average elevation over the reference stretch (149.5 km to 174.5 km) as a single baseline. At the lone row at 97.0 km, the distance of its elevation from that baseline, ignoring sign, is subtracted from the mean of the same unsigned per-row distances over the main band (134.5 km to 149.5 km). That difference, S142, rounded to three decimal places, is 0.032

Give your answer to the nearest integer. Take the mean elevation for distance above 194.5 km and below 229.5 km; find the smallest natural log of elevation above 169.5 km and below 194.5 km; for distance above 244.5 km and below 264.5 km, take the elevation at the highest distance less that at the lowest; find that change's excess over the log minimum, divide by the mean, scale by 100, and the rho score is -19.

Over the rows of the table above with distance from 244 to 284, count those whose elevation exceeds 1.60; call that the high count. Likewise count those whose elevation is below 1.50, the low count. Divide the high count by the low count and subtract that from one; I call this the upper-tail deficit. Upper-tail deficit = 0.0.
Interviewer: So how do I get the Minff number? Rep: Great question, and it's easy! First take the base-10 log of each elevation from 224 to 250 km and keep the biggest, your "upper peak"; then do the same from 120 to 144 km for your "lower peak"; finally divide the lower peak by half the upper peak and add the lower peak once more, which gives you 2.39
